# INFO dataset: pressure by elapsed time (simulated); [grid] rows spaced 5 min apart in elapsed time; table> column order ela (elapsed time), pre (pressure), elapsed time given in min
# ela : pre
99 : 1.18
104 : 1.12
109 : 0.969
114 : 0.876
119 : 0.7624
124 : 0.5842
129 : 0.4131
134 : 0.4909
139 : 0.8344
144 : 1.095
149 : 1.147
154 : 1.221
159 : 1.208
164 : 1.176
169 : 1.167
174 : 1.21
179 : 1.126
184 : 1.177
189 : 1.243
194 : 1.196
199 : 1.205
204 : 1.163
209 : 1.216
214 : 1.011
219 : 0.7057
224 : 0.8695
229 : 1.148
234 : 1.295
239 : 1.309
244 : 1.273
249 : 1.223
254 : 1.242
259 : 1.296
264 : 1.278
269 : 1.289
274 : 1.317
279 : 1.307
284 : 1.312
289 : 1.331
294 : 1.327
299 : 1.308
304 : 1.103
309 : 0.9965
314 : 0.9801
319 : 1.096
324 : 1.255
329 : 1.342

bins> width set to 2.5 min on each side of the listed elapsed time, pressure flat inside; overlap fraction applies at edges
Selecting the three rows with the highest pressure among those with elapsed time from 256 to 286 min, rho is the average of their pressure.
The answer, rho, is 1.31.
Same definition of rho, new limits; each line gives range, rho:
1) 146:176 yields 1.21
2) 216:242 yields 1.25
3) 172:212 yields 1.22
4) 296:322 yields 1.17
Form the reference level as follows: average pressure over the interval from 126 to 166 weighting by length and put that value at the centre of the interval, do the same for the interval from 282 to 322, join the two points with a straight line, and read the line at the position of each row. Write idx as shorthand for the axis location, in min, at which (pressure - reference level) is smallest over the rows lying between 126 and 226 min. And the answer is 129 min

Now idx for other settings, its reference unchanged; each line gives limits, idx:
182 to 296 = 219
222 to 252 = 224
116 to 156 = 129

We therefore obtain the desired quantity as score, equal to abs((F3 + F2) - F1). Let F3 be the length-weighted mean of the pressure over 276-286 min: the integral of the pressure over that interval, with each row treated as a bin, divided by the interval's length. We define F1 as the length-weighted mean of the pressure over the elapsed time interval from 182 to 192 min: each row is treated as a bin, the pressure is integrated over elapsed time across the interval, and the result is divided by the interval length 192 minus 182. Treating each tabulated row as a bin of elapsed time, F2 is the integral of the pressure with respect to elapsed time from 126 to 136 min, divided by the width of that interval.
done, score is 0.56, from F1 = 1.21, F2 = 0.46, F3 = 1.31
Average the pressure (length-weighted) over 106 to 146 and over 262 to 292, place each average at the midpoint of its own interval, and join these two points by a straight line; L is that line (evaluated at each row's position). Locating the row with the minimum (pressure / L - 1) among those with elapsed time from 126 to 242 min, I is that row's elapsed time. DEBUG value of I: 129 min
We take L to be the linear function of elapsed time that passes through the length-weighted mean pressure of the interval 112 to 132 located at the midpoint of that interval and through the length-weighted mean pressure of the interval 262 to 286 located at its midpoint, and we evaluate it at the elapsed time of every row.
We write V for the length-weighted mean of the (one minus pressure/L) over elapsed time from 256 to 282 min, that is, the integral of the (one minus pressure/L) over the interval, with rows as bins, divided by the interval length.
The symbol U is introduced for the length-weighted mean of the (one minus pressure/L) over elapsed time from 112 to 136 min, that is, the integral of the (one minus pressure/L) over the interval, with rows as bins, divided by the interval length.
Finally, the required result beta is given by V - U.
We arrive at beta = -0.1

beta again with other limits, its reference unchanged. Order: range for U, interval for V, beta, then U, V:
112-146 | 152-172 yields -0.4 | -0.053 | -0.46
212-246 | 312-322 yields 0.3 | 0.025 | 0.29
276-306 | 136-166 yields -0.5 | 0.063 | -0.42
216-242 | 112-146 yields -0.1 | 0.041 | -0.05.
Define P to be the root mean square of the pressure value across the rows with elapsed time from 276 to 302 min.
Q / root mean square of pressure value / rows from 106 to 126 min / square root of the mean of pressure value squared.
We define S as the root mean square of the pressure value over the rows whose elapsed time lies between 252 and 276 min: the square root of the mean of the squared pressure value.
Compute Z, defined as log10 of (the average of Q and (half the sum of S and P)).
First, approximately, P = 1.32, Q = 0.81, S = 1.28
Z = 0.02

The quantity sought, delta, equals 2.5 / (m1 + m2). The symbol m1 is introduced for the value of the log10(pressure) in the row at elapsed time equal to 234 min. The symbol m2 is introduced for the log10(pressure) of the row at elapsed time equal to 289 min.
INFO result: 11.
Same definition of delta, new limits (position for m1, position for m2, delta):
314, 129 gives -6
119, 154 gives -80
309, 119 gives -21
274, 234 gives 11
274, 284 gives 11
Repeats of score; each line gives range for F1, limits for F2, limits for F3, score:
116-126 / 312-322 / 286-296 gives 1.69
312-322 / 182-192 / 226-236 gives 1.36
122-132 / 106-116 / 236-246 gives 1.73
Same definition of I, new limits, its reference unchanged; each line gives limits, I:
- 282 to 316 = 314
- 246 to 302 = 299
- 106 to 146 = 129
